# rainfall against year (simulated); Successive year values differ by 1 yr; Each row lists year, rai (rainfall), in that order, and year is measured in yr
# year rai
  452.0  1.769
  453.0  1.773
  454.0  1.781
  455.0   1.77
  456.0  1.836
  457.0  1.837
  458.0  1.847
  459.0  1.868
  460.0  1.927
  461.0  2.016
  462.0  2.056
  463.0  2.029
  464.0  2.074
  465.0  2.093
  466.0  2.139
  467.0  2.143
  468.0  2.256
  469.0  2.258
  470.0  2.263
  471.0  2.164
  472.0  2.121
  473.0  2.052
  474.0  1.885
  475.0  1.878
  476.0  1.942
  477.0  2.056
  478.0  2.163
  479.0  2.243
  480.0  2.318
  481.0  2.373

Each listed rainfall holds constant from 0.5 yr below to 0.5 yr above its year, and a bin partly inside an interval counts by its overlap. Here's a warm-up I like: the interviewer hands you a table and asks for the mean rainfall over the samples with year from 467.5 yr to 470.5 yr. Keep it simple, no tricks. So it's 2.26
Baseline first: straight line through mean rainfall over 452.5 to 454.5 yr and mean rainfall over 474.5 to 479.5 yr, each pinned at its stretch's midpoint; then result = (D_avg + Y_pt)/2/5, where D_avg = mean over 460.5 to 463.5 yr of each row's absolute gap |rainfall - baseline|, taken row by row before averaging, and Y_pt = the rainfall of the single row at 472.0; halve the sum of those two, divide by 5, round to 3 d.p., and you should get 0.228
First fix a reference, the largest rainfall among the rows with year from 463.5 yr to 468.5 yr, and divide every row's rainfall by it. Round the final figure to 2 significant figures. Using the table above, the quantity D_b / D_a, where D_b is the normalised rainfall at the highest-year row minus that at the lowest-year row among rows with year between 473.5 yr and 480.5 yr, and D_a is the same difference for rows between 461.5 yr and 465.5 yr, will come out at 12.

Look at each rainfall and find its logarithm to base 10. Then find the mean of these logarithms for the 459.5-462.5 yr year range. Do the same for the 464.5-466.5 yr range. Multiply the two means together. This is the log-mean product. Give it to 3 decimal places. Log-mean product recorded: 0.098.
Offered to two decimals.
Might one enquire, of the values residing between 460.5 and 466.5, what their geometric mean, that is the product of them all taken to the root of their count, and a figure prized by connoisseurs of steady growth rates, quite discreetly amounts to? 2.07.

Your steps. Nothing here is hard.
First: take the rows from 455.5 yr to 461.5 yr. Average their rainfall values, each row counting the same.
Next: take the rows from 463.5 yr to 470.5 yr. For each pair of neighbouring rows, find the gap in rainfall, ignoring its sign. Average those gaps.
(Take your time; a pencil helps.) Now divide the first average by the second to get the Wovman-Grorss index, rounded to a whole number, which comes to 60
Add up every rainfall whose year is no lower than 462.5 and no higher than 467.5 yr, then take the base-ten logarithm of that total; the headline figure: 1.020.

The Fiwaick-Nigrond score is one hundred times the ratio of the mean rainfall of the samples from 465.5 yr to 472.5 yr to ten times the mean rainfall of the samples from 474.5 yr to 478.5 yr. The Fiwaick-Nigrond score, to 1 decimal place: 10.9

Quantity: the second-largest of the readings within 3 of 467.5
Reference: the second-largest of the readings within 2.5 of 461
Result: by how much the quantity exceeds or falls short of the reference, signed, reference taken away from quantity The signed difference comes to 0.2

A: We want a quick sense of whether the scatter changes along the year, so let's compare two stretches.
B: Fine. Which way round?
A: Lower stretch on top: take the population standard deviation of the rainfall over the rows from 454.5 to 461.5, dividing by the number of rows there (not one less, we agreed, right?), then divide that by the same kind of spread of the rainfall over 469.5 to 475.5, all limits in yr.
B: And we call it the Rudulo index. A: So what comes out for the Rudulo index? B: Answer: 0.52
